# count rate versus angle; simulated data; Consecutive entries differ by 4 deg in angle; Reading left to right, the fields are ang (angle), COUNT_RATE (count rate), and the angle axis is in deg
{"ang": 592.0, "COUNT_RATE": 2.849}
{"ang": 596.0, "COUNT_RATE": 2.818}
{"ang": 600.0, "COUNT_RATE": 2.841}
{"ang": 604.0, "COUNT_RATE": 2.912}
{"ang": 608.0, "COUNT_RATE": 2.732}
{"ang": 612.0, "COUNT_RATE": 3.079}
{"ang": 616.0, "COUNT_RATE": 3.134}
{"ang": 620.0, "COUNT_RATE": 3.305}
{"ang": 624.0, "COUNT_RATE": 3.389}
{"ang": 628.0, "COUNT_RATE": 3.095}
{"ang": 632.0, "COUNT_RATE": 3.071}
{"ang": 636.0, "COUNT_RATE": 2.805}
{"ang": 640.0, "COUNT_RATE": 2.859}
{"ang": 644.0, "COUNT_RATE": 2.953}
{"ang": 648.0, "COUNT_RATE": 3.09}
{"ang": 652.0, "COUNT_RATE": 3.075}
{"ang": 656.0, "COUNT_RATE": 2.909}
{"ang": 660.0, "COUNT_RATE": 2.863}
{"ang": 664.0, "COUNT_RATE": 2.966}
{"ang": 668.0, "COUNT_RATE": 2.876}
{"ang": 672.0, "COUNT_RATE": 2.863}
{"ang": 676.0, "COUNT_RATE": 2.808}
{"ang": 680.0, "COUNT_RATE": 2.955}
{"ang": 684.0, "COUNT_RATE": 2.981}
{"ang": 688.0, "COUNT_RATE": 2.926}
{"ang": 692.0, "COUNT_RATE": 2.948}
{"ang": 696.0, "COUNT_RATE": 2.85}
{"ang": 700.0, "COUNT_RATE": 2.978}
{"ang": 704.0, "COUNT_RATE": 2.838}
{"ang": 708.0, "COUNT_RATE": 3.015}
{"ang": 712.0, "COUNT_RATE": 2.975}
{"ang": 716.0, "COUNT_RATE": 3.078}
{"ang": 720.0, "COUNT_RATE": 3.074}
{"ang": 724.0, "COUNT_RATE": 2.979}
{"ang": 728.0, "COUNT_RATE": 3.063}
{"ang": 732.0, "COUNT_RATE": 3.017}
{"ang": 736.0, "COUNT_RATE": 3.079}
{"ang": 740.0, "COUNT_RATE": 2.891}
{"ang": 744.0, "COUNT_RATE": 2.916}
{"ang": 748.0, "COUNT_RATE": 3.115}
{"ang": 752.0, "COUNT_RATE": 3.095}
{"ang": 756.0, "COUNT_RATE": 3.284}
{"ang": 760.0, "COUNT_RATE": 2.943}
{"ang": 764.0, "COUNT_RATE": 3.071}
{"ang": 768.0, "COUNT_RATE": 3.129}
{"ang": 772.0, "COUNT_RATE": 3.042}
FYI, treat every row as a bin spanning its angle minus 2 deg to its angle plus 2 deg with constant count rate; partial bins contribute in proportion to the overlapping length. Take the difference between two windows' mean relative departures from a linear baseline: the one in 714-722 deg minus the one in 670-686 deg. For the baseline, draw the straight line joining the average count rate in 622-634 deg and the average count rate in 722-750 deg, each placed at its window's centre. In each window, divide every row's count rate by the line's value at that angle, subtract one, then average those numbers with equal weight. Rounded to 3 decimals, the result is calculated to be 0.077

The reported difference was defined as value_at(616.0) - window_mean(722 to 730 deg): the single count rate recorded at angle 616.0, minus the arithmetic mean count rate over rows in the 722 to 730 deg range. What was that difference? 0.11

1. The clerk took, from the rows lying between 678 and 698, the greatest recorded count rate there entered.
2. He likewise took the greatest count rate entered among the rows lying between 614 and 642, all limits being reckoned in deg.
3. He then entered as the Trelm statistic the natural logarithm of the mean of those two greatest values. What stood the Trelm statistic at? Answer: 1.158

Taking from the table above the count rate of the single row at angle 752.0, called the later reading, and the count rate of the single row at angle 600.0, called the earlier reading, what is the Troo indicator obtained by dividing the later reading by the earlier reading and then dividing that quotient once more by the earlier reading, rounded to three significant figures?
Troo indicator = 0.383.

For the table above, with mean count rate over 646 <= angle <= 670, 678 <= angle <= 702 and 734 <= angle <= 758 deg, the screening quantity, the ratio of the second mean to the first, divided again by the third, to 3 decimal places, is 0.324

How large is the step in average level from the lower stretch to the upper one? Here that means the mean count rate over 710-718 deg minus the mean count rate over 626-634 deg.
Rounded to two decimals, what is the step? -0.06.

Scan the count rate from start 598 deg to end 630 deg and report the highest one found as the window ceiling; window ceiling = 3.389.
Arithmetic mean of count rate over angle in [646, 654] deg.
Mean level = 3.08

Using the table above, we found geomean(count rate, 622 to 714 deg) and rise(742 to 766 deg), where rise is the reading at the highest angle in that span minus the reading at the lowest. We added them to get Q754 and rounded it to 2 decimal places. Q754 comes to 3.11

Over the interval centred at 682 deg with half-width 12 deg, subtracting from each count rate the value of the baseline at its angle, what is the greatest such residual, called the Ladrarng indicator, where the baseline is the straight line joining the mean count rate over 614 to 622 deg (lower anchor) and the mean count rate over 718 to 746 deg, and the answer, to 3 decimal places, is -0.113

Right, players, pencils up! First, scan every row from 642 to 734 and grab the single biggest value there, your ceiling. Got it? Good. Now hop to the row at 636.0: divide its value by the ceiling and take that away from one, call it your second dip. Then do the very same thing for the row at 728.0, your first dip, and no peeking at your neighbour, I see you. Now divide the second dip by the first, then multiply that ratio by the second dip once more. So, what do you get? 0.974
